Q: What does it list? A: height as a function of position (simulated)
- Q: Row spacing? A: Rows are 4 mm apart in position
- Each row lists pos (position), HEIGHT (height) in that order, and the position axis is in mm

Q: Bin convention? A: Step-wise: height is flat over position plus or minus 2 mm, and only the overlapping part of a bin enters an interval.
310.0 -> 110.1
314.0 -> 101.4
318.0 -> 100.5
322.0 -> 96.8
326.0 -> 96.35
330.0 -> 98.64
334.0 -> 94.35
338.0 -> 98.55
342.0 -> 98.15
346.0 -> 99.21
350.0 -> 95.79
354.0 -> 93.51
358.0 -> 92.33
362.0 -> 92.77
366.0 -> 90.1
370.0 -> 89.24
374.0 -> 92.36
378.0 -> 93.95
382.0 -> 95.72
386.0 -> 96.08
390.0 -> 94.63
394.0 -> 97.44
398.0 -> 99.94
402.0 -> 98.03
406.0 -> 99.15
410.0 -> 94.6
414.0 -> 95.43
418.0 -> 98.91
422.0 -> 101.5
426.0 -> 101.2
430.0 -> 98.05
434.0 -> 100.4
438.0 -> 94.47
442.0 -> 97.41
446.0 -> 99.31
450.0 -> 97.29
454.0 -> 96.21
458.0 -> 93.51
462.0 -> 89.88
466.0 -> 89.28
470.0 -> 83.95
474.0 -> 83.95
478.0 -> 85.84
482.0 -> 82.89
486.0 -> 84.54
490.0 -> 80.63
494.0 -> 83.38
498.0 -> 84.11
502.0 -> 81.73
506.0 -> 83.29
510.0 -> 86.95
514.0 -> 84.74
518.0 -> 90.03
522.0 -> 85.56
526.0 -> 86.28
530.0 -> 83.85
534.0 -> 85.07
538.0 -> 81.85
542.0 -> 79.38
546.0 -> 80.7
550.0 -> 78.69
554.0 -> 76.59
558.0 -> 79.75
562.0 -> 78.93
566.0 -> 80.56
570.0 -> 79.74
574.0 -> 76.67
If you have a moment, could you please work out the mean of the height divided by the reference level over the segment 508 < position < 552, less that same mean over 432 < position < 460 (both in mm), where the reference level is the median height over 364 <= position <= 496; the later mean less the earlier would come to -0.14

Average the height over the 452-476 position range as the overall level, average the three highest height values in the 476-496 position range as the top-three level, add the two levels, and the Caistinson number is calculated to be 174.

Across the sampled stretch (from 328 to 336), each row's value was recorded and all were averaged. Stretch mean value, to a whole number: 96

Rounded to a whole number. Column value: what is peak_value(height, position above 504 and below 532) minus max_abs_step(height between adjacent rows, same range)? 85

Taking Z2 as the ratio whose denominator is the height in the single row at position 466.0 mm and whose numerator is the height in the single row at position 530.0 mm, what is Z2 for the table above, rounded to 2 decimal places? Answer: 0.94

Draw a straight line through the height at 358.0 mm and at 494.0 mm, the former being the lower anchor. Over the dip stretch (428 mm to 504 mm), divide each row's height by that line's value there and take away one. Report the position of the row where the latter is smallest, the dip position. 490.0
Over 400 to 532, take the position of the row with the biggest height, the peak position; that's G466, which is 422.0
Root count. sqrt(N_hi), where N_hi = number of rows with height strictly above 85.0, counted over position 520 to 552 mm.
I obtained 1.7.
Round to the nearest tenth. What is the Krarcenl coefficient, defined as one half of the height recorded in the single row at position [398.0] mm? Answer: 50.0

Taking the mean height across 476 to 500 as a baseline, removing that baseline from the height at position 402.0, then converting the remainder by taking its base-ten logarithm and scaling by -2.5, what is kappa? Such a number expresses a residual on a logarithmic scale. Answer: -2.9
